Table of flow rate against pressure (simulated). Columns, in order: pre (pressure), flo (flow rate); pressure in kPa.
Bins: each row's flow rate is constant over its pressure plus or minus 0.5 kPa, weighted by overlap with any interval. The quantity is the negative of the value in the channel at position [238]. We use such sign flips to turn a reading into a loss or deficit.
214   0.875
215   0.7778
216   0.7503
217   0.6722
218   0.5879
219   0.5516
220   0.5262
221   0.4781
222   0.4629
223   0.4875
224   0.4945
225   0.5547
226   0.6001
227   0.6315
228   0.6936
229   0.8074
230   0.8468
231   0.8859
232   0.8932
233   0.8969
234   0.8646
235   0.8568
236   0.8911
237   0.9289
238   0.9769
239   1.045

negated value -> -1.0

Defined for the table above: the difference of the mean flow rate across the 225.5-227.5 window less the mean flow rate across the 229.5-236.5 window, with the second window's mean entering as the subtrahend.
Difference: -0.26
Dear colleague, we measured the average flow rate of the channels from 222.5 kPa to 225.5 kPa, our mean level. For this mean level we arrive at 0.51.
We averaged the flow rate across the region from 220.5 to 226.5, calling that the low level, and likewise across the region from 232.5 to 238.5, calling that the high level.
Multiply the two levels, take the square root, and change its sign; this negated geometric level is -0.68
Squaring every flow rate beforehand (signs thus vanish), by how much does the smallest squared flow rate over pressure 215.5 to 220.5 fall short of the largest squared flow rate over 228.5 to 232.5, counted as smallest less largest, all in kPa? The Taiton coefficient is -0.52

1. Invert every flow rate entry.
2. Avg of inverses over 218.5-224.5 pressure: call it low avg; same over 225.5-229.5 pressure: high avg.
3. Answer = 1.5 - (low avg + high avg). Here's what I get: -2.0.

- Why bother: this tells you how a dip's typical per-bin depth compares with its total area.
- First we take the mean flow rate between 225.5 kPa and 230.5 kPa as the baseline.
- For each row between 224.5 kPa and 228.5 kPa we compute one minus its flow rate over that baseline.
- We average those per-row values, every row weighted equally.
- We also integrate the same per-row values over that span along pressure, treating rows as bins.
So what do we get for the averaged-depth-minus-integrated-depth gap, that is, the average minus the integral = -0.4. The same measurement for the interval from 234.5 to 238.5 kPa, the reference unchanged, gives 0.8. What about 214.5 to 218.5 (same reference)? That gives -0.1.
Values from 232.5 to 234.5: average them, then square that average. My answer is 0.78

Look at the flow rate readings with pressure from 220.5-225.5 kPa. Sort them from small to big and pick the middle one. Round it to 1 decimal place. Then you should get 0.5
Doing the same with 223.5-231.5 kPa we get 0.7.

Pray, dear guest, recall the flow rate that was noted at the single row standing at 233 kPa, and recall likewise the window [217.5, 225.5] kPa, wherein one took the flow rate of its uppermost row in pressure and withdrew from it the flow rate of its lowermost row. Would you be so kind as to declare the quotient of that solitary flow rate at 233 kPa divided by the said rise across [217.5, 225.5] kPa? -27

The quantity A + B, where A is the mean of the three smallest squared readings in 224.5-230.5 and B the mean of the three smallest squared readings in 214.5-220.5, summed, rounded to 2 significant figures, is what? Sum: 0.66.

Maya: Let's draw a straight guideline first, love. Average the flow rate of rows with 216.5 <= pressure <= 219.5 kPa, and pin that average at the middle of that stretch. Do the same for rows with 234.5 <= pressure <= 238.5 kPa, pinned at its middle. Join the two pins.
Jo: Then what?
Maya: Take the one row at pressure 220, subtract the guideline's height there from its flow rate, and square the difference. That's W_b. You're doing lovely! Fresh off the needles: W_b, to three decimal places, 0.012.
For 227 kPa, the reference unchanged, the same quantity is 0.015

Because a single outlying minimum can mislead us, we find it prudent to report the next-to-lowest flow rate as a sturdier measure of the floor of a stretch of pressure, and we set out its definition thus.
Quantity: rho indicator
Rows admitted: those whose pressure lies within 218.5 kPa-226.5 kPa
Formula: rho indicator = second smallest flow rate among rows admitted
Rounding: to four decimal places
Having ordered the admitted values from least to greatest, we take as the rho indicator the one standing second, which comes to 0.4781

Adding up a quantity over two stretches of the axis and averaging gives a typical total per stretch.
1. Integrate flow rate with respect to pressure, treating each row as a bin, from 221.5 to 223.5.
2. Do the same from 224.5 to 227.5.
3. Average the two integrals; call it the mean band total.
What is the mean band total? 1.37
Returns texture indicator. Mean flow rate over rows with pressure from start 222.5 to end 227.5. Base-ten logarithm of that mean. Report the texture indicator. -0.26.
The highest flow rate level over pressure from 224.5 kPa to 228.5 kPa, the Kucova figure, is 0.6936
